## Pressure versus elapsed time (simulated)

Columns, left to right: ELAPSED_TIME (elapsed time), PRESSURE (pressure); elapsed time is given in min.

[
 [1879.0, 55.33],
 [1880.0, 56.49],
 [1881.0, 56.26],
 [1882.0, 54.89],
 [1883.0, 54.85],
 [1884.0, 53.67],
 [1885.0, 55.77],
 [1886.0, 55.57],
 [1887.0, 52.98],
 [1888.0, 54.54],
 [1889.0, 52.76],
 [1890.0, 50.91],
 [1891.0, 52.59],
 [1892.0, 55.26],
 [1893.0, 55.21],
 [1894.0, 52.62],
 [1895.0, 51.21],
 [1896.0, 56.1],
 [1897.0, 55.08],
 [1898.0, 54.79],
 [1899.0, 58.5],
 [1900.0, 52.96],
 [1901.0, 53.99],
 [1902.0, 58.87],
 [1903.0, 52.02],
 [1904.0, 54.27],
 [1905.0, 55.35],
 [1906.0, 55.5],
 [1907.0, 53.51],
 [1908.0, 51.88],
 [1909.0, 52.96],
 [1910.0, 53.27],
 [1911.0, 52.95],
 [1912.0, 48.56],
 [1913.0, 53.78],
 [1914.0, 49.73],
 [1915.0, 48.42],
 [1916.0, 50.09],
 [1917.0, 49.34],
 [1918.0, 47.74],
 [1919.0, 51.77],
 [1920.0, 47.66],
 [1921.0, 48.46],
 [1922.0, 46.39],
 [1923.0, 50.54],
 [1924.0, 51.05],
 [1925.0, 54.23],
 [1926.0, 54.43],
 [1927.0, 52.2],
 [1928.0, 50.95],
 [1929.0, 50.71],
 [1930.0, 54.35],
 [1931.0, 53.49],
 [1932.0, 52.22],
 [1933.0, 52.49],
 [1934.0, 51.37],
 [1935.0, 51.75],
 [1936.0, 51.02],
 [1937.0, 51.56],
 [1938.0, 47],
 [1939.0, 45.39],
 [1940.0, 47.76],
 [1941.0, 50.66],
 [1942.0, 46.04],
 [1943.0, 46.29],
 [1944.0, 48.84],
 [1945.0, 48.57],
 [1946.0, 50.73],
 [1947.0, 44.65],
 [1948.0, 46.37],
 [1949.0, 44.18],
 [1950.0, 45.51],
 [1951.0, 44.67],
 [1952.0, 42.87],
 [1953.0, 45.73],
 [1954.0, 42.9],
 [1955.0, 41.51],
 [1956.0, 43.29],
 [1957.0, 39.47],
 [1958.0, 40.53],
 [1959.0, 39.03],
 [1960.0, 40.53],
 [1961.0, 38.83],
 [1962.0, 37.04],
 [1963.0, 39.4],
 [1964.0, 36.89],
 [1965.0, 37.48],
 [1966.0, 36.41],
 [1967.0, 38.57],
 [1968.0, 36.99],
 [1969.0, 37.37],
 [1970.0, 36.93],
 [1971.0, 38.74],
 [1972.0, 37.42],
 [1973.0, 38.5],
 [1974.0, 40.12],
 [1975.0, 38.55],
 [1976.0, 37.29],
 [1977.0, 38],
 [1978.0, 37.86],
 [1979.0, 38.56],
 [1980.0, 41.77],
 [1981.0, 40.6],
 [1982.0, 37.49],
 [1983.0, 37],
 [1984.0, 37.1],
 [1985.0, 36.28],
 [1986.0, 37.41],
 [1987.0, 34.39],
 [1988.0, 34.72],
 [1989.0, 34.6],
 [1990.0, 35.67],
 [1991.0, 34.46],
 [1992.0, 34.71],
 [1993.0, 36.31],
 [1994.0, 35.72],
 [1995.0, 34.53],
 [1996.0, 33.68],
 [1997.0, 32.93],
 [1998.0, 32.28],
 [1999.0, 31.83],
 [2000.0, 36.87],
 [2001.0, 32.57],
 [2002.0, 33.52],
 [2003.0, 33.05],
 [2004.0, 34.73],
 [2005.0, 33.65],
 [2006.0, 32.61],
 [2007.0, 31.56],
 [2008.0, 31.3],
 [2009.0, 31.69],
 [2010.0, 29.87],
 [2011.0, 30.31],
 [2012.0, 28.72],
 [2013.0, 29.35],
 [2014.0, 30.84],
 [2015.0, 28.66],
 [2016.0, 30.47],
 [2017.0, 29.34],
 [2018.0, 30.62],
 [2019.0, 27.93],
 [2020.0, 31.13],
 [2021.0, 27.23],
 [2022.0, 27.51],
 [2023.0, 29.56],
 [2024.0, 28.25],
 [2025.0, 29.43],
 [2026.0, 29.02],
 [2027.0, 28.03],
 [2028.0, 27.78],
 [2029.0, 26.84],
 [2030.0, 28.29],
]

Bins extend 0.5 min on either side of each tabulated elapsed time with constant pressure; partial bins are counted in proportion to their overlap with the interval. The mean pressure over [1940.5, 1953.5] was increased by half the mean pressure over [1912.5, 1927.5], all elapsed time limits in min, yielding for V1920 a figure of 72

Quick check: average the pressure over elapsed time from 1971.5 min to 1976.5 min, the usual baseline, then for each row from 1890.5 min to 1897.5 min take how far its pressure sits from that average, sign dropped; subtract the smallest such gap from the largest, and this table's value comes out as 5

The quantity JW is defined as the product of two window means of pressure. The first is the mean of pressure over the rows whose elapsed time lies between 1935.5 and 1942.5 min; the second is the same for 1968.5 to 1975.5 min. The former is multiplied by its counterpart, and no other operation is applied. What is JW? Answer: 1854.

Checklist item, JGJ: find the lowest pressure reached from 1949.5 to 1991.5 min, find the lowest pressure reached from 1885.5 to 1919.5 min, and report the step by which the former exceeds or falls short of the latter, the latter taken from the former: -13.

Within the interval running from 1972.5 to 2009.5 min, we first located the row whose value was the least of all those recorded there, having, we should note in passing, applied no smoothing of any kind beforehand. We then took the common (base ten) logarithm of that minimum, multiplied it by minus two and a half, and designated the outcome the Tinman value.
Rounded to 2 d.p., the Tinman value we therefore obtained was -3.74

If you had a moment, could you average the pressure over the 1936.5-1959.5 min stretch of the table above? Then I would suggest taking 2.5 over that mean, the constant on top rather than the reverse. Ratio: 0.0551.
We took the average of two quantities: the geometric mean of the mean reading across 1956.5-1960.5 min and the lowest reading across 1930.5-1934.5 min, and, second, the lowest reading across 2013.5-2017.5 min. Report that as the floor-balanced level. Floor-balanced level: 37.0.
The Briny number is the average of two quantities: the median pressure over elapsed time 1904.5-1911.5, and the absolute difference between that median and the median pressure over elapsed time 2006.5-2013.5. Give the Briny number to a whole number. 38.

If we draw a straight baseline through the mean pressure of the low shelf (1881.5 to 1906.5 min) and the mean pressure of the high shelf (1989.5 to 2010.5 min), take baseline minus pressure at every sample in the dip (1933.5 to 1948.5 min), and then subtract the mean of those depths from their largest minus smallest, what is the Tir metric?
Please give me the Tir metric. 10.1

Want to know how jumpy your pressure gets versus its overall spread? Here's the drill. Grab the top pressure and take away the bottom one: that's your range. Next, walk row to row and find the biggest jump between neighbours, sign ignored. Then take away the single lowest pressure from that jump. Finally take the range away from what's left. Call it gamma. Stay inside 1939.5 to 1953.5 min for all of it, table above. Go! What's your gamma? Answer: -45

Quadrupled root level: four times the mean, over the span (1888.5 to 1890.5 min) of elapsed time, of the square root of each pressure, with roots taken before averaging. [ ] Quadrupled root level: 29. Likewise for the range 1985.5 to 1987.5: 24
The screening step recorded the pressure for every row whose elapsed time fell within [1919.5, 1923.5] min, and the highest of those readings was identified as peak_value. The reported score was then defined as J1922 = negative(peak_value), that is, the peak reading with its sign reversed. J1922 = -51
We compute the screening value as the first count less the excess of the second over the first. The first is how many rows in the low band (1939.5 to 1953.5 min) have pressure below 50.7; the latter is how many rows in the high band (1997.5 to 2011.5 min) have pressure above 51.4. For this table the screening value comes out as 26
